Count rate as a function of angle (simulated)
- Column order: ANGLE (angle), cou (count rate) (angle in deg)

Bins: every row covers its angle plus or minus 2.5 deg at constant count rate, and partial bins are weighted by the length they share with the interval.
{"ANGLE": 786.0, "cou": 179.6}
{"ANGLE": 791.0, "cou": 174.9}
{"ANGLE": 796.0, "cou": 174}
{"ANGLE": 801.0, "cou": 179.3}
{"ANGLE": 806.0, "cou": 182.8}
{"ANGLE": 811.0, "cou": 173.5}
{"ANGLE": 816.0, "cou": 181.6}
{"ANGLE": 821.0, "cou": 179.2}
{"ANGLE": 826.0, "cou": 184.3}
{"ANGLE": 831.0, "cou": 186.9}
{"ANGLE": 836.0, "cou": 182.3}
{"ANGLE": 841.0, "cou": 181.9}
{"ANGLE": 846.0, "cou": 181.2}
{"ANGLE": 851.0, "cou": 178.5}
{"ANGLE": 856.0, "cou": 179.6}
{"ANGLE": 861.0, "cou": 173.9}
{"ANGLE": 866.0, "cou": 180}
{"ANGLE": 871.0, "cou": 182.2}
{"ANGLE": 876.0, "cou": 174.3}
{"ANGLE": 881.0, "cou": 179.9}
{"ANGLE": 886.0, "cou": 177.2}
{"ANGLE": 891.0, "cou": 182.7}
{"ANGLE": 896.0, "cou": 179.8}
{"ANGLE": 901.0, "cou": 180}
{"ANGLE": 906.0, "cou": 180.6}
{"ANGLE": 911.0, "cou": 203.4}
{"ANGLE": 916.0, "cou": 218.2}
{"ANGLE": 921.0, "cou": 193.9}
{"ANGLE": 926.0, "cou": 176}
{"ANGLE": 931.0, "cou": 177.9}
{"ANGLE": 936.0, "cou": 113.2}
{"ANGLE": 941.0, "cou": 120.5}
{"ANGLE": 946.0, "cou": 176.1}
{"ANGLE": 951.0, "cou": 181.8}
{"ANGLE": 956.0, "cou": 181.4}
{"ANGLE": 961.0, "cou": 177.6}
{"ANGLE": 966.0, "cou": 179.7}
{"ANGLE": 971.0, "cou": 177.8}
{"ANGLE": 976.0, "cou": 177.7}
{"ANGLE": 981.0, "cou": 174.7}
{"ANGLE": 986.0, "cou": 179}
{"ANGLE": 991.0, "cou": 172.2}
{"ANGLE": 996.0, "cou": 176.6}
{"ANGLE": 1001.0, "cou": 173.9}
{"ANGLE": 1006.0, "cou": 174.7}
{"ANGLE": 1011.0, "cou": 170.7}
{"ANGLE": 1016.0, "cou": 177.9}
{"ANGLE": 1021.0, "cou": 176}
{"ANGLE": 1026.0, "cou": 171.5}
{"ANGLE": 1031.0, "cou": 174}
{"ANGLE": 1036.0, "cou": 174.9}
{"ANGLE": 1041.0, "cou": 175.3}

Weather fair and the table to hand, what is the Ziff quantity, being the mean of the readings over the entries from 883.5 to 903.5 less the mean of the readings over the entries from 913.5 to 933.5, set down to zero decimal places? -12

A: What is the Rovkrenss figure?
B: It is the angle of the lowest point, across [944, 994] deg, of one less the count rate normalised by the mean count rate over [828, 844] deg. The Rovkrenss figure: 951.0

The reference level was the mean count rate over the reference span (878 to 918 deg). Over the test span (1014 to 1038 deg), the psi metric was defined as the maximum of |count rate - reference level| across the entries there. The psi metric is 16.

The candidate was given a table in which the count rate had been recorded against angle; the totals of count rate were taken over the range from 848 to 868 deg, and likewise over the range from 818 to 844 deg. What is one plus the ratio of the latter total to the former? 2.3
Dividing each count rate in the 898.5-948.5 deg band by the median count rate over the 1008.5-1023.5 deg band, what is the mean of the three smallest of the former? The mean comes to 0.78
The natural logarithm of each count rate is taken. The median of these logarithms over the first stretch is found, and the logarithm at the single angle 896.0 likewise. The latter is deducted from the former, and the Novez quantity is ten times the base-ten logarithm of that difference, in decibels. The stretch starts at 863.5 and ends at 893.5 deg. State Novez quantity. -31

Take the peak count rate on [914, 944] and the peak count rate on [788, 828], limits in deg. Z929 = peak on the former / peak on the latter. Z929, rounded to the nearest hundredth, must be 1.18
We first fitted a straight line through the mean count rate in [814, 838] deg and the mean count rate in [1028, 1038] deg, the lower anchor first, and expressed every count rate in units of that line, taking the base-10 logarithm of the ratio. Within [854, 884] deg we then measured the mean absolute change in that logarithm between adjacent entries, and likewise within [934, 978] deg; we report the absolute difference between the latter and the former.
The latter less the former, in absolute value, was 0.015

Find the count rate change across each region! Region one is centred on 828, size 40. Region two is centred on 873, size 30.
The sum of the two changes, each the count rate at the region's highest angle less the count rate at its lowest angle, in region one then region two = 11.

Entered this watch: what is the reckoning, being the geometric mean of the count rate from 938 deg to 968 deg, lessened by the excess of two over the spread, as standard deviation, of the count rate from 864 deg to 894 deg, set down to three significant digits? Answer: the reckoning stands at 169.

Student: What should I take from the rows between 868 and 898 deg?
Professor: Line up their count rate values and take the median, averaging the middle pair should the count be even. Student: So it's 180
